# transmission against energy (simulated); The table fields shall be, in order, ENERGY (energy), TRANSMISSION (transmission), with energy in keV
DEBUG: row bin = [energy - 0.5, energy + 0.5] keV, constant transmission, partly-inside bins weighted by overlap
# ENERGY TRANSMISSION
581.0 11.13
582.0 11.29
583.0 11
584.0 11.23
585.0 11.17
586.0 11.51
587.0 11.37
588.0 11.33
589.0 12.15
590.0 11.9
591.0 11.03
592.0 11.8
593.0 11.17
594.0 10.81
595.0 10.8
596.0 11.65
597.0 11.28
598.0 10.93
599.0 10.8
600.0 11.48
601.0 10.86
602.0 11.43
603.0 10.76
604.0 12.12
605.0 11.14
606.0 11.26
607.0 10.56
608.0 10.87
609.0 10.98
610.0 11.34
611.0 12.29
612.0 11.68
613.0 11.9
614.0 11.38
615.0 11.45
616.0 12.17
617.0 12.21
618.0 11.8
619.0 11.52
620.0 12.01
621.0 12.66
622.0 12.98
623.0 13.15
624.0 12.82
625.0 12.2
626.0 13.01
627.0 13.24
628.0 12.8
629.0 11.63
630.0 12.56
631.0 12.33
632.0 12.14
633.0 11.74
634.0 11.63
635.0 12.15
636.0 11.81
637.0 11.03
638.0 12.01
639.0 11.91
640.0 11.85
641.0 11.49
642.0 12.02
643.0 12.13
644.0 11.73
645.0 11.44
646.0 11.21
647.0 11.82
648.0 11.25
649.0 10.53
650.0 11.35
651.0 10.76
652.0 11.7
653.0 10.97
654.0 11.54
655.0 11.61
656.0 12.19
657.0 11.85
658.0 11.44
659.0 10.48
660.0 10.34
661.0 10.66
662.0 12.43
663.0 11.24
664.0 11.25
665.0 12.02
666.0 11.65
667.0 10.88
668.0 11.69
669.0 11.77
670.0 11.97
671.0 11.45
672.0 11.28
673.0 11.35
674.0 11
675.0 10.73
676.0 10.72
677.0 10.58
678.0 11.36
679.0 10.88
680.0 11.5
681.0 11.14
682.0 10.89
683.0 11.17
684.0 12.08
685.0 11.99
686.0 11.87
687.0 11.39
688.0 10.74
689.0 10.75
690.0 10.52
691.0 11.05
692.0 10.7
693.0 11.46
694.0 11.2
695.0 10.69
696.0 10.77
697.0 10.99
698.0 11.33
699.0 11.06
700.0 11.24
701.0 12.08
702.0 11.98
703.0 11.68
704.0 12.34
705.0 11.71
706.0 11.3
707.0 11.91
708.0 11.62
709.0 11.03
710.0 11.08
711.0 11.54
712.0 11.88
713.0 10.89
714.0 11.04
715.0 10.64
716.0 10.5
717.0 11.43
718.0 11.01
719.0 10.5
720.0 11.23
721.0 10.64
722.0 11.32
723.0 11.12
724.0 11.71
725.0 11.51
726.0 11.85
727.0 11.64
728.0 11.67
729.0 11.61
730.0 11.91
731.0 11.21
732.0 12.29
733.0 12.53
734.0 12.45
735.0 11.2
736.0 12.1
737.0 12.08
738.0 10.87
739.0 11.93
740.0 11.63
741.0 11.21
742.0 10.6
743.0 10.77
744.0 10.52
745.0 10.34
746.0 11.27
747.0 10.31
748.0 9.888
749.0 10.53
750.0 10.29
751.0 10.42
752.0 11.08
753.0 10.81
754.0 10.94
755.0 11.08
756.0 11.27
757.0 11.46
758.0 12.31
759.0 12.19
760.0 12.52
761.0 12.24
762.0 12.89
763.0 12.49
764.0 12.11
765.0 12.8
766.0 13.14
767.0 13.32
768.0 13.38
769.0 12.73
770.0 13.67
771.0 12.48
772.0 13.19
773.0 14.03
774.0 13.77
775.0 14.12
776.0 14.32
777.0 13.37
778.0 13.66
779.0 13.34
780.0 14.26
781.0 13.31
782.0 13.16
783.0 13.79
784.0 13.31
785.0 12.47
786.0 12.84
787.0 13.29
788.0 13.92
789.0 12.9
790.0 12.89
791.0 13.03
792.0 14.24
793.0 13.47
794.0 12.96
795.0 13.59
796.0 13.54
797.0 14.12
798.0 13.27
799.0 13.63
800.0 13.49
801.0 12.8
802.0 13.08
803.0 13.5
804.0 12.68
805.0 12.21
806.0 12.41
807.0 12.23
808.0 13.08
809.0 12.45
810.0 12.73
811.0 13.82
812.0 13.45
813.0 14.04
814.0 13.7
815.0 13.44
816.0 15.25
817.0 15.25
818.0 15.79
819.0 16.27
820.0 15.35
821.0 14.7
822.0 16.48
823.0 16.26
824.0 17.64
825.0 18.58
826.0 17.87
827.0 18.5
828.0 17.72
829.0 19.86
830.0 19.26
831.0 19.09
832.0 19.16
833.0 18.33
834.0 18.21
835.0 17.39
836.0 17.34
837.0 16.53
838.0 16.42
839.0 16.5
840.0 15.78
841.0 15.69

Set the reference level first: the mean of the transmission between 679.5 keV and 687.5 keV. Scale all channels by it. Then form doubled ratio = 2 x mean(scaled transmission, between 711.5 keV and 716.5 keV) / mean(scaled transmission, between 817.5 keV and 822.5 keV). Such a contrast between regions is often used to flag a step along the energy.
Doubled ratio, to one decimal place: 1.4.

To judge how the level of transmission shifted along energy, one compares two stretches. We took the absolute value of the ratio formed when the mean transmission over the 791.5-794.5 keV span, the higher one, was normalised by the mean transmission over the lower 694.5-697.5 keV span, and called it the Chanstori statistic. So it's 1.25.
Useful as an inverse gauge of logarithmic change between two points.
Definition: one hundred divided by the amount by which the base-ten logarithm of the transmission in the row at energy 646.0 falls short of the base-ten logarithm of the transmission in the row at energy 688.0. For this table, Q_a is -5376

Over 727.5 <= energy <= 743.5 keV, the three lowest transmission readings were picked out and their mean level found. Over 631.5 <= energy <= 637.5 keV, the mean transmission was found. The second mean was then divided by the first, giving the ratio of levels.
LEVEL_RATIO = 1.09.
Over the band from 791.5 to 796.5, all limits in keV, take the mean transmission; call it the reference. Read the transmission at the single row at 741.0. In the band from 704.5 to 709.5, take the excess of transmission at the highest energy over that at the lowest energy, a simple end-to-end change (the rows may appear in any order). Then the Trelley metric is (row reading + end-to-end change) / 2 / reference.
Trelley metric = 0.39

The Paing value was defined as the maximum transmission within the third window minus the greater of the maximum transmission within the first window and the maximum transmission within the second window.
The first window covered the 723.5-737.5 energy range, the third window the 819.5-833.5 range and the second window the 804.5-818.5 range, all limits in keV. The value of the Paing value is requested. 4.1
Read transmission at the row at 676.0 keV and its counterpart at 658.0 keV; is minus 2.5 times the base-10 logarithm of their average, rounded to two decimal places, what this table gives -2.61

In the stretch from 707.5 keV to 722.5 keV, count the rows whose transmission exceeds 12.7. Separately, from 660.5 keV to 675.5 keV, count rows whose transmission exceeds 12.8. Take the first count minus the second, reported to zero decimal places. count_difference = 0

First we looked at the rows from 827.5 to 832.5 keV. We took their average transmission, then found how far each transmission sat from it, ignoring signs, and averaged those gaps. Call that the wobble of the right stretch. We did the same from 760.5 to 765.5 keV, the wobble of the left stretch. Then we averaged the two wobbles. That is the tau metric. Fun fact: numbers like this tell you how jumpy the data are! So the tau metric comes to 0.40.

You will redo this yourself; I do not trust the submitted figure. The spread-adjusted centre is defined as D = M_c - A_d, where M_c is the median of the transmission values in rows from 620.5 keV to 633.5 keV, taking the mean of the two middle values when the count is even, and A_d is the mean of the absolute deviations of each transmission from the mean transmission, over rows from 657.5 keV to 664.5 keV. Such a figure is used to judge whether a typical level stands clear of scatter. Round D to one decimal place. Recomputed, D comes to 12.1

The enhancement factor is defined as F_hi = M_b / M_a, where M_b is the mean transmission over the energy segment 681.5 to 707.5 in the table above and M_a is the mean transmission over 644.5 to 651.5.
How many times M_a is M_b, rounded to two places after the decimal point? 1.01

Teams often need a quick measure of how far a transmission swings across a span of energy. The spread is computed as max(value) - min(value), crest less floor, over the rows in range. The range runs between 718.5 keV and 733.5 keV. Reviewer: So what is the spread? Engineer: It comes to 2.0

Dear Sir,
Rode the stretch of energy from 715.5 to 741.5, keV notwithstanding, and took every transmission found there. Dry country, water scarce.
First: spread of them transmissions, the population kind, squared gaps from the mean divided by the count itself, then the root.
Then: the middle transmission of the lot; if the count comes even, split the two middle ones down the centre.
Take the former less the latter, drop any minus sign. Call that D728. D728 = 11.0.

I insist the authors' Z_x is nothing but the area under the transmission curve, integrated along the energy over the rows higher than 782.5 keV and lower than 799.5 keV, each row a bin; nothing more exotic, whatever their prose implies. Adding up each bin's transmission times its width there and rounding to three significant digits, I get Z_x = 227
